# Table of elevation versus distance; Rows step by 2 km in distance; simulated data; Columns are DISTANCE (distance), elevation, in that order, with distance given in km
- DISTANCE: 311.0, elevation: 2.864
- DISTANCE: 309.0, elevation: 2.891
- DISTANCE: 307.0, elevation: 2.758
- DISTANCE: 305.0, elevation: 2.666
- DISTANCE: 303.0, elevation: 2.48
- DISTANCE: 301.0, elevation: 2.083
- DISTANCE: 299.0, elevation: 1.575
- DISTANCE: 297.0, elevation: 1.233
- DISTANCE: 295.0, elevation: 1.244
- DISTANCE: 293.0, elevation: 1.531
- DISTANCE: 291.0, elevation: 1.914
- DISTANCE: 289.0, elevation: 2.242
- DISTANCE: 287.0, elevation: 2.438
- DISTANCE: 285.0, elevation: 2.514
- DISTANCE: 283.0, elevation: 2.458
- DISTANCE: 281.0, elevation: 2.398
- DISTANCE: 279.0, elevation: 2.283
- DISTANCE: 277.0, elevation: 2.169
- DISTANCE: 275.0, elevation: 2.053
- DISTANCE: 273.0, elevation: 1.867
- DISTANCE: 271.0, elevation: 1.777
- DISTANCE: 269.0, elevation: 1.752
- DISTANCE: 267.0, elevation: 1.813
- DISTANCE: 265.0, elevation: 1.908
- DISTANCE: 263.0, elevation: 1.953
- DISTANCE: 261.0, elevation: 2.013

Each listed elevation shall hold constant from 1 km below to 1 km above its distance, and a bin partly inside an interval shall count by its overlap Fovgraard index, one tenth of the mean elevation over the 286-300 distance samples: 0.174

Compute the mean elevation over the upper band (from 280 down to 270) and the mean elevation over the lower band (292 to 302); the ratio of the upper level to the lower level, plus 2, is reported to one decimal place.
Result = 3.3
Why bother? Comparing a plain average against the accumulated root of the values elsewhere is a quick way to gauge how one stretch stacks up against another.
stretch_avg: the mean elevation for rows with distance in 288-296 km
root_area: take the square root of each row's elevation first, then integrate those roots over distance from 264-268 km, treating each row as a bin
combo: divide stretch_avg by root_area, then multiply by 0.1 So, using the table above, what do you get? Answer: 0.032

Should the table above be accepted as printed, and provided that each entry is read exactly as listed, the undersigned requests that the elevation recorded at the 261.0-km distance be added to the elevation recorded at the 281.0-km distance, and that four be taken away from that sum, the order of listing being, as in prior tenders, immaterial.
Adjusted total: 0.41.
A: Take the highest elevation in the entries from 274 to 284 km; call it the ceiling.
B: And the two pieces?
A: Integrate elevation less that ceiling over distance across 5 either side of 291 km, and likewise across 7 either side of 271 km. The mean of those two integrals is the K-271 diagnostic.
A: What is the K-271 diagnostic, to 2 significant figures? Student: -6.8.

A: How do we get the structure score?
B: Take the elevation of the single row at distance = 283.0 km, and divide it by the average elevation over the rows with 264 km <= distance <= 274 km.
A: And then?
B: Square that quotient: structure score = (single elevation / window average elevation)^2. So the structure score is 1.8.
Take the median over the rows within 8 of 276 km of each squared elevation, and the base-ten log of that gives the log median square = 0.65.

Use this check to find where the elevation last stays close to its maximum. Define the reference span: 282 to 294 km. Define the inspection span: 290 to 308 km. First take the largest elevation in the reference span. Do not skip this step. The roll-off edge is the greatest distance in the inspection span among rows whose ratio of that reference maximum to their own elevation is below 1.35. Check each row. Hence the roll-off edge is 307.0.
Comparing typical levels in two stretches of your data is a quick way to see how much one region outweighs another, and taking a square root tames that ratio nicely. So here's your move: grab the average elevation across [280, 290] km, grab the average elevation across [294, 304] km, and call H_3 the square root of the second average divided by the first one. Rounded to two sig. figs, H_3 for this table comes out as 0.85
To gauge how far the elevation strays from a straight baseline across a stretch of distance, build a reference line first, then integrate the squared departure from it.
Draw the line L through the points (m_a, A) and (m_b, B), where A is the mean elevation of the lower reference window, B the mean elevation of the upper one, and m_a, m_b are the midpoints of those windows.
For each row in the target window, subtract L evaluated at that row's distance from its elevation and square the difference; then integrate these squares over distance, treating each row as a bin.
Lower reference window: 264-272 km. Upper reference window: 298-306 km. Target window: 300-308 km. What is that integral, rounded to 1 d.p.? 1.0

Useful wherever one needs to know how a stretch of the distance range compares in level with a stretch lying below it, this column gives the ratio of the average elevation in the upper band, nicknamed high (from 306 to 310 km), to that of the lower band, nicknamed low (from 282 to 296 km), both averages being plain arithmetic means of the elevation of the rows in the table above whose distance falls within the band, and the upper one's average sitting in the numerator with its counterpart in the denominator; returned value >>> 1.38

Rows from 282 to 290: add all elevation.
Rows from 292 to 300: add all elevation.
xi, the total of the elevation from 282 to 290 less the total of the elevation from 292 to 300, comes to 4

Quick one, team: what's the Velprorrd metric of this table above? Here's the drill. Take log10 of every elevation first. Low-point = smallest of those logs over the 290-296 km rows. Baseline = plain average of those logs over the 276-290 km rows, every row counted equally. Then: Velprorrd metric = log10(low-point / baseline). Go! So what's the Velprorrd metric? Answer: -0.59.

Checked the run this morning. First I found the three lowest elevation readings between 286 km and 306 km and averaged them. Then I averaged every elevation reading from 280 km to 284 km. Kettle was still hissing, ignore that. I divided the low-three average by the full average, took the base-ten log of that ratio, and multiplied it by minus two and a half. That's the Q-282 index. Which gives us 0.65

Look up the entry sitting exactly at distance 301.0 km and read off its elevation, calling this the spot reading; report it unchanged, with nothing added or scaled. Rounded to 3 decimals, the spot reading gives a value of 2.083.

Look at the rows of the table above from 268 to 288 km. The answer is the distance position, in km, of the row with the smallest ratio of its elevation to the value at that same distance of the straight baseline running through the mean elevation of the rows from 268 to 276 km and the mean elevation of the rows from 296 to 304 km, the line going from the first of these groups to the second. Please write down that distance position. 269.0 km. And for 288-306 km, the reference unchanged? 297.0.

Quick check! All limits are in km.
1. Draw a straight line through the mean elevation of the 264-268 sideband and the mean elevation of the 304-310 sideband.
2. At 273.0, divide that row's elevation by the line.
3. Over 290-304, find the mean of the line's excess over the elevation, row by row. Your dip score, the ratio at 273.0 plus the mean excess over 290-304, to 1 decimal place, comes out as 1.8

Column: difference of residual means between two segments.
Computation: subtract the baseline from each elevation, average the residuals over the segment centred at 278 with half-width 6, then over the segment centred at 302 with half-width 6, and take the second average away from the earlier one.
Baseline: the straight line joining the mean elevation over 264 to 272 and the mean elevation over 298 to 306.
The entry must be 0.35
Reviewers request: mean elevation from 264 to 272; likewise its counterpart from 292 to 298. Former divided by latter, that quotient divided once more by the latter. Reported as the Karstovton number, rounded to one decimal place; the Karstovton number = 1.0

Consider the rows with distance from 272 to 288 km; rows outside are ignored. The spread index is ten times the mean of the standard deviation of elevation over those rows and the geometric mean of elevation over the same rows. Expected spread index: 12.4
